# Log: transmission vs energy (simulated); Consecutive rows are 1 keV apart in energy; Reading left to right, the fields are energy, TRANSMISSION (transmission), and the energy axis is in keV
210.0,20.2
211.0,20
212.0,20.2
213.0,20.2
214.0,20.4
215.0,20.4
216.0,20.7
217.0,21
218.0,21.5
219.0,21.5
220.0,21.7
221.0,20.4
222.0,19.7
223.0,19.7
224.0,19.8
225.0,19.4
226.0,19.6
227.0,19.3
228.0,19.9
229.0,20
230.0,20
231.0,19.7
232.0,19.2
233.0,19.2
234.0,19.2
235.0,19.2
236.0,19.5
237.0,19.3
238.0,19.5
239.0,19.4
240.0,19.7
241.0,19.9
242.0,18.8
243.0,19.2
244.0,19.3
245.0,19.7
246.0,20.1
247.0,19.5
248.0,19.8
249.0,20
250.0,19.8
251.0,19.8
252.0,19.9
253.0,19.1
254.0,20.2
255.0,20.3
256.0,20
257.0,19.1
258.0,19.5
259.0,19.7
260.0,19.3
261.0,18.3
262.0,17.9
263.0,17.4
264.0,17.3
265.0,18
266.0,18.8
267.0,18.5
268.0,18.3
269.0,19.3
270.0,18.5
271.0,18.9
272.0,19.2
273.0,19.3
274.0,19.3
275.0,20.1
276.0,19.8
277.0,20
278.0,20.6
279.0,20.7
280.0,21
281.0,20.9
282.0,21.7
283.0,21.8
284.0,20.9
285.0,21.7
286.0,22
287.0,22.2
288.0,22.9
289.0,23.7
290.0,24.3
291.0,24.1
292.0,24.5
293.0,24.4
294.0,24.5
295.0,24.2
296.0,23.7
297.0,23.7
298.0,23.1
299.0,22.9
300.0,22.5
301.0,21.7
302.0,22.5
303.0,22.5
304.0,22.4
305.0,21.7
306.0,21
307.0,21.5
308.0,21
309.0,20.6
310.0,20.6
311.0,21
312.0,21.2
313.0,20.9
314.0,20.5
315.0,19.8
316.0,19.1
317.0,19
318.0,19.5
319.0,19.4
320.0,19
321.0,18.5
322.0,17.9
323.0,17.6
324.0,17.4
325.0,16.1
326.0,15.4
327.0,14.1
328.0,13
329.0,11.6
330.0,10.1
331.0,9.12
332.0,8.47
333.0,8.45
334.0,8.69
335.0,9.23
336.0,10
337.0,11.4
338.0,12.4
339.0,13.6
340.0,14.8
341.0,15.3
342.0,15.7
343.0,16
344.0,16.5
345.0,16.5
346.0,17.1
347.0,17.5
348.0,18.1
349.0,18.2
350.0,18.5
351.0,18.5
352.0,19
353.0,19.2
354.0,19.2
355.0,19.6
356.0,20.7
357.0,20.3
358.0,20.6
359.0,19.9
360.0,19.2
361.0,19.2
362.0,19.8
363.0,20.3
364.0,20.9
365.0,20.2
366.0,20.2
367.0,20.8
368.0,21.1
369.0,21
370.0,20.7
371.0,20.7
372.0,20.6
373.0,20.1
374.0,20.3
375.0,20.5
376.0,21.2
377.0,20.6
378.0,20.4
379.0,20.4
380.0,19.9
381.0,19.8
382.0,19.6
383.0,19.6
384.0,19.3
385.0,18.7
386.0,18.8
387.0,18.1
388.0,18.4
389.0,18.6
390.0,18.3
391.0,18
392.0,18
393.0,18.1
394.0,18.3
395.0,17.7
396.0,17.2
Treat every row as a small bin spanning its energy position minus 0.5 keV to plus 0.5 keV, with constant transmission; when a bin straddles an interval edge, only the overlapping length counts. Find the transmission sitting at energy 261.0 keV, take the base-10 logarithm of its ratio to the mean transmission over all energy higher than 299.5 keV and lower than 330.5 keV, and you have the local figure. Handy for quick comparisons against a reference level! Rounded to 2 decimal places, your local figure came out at -0.02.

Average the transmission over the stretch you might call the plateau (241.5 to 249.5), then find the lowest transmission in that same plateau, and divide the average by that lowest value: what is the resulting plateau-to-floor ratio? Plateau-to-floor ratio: 1.04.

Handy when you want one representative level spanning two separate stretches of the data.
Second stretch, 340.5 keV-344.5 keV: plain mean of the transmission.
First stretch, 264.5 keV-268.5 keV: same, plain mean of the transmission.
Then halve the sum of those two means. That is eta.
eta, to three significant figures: 17.1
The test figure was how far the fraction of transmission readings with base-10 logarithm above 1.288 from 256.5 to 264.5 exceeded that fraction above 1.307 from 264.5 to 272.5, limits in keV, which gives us 0.25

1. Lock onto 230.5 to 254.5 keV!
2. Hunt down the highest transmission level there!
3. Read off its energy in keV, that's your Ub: 254.0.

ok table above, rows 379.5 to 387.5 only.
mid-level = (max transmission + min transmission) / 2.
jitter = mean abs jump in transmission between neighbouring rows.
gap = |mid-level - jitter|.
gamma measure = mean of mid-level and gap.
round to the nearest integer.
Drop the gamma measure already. 19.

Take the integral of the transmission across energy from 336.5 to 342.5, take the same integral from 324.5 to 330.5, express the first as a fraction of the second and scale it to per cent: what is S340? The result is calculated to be 104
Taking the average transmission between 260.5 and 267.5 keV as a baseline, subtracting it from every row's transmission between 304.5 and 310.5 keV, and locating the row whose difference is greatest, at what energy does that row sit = 305.0 keV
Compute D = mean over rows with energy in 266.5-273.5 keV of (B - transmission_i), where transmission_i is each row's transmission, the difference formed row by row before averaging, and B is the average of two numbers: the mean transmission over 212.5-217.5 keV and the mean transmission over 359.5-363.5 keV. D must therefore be 1.2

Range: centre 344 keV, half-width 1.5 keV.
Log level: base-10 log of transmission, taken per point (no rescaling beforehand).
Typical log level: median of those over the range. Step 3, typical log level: 1.22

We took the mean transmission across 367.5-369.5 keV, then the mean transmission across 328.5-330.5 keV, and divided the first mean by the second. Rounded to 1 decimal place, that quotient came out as 1.9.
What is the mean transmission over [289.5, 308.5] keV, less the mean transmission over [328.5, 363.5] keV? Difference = 7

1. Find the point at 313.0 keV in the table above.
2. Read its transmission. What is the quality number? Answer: 20.9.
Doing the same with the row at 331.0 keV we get 9.12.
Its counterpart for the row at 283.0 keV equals 21.8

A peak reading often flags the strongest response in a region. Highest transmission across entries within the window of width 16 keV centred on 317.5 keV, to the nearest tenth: 21.2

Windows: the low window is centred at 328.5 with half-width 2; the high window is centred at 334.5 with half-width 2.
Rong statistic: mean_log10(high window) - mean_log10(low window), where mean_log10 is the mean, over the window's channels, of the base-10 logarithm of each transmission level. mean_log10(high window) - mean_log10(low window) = -0.13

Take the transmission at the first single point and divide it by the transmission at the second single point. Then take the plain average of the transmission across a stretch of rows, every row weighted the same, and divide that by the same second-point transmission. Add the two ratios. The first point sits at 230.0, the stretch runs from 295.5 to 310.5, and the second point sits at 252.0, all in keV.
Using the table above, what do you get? 2.12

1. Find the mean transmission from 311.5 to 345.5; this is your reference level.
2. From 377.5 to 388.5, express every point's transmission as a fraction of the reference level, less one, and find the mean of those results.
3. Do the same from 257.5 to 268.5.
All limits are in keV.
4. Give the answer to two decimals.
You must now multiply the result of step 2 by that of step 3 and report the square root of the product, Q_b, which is 0.24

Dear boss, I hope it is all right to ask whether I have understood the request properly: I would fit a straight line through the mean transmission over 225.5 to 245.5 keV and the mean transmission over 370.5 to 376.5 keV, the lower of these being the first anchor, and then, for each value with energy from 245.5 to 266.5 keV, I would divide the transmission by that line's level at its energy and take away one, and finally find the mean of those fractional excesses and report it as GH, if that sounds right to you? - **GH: -0.02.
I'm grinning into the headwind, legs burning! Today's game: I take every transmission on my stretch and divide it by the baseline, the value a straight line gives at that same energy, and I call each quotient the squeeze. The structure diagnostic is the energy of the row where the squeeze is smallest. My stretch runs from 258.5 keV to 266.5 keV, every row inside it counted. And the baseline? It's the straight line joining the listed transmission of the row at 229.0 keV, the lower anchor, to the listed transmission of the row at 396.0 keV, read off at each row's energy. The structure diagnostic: 264.0 keV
